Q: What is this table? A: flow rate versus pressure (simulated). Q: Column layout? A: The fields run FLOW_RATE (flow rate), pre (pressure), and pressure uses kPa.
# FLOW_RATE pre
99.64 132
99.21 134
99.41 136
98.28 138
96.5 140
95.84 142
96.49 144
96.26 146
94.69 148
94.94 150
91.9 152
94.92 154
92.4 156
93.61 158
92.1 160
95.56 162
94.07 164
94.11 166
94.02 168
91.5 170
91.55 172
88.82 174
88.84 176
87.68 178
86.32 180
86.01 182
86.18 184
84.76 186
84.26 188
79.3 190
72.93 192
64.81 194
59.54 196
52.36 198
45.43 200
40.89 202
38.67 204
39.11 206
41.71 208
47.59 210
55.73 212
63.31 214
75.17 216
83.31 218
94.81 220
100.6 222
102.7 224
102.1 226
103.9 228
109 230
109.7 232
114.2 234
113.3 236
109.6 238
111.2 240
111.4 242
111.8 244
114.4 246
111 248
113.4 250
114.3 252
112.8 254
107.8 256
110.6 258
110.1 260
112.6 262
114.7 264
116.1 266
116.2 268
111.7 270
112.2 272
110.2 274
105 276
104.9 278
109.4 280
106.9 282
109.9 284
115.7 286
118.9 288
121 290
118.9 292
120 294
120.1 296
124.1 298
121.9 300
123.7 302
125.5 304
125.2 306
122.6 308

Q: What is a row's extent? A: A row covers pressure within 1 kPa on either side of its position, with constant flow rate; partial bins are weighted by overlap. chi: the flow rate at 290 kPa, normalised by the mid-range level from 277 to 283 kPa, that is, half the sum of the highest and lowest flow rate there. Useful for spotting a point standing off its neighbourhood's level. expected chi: 1.13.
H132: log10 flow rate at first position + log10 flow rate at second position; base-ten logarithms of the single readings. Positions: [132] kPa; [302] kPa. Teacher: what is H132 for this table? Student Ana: 4.09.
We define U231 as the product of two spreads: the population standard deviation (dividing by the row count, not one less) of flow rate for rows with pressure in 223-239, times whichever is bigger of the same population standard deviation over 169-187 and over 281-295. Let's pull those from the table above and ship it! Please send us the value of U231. 22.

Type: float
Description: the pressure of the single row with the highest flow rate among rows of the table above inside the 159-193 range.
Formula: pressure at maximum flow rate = 162 kPa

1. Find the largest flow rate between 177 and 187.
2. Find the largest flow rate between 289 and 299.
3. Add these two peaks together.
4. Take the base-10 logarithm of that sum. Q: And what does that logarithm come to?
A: 2.33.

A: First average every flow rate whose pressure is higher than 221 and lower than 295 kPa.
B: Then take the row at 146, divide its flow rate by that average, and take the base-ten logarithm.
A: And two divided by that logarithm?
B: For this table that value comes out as -32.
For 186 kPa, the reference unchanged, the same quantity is -17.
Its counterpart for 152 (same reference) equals -24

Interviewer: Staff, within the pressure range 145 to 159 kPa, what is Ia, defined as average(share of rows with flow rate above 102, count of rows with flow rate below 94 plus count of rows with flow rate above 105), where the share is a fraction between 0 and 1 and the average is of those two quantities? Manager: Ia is 1.5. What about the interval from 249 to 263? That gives 4.0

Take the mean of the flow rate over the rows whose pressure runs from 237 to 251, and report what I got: 112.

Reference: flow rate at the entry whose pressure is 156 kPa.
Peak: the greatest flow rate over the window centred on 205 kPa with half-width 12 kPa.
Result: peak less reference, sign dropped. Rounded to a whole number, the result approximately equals 17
